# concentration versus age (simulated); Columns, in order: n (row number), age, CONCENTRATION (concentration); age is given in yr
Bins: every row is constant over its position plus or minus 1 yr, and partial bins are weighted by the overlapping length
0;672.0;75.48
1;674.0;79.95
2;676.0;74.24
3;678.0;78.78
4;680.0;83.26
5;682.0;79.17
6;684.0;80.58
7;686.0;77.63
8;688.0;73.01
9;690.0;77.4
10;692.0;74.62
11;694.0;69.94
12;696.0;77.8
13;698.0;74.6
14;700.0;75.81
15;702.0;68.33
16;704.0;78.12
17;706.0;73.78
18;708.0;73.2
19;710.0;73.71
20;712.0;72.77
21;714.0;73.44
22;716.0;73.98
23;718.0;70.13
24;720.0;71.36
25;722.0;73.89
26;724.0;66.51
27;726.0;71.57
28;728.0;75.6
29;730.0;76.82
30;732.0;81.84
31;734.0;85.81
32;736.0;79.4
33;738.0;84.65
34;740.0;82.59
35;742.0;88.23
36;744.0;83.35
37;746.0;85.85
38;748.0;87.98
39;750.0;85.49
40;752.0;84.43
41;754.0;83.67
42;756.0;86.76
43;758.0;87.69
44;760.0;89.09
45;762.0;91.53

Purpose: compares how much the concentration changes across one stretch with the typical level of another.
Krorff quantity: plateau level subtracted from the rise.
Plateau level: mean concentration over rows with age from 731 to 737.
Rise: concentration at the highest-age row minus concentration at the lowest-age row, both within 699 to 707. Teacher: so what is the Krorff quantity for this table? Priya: -84.4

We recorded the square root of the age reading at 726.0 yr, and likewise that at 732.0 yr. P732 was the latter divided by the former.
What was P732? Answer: 1.07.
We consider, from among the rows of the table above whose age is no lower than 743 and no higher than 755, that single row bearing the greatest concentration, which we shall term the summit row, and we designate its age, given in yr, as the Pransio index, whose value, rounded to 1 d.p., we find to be 748.0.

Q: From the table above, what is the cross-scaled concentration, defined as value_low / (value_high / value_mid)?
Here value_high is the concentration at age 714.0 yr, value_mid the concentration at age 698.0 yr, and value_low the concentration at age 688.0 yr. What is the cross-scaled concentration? 74.2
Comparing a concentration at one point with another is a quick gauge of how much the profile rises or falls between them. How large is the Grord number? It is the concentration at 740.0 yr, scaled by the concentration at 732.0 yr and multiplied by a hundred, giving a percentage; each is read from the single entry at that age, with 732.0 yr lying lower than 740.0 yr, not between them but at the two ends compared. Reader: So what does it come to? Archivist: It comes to 101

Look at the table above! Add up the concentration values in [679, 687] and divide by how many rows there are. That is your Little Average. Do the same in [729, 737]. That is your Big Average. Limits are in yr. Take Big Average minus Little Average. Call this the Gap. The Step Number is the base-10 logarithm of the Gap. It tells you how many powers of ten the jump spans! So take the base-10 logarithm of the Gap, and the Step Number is -0.1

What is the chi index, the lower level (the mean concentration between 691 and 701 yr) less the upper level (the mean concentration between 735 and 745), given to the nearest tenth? -9.1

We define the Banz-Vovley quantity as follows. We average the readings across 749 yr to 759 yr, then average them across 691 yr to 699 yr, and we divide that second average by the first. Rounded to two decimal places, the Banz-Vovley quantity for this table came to 0.87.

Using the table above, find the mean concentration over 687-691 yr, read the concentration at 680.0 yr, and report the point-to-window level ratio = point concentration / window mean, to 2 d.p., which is 1.11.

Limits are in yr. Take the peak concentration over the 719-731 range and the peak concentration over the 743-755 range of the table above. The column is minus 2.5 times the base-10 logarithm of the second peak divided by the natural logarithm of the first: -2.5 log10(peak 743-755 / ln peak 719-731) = -3.27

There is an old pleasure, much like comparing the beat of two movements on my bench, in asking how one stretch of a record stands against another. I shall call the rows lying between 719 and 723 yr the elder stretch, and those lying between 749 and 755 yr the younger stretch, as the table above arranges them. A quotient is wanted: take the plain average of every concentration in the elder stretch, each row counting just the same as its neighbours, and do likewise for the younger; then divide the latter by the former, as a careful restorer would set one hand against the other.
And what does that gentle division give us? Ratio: 1.16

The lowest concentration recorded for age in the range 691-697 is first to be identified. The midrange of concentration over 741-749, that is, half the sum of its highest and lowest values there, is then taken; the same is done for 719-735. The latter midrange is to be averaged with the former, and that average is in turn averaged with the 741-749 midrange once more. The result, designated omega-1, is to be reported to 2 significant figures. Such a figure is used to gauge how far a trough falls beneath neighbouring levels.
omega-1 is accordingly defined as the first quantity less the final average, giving -13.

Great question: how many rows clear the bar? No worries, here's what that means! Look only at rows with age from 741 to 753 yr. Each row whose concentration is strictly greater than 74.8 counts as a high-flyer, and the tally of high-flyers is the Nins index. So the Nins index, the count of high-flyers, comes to 6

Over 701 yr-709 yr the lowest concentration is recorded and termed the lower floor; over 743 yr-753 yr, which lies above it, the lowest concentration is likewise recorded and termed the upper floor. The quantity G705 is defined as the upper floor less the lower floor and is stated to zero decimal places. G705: 15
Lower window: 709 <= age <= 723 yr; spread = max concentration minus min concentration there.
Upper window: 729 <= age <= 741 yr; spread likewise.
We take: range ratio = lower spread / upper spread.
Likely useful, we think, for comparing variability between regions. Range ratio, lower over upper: 0.4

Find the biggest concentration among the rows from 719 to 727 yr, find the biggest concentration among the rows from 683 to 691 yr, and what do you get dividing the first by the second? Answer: 0.92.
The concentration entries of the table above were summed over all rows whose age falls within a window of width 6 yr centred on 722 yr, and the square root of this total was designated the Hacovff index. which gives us 14.6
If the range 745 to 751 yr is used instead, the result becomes 16.1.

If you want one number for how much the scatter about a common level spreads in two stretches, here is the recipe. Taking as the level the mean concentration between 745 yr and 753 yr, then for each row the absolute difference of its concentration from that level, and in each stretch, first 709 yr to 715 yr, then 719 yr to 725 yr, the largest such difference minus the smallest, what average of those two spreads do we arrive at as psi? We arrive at 4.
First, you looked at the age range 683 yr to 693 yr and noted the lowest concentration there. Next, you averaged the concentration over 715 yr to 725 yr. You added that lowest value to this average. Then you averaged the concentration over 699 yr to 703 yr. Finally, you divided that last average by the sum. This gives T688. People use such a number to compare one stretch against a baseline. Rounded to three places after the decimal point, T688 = 0.500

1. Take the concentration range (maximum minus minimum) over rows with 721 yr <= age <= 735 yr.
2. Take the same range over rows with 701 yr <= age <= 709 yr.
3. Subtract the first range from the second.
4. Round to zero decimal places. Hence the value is -10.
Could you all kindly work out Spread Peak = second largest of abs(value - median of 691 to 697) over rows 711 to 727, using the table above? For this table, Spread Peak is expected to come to 4.5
